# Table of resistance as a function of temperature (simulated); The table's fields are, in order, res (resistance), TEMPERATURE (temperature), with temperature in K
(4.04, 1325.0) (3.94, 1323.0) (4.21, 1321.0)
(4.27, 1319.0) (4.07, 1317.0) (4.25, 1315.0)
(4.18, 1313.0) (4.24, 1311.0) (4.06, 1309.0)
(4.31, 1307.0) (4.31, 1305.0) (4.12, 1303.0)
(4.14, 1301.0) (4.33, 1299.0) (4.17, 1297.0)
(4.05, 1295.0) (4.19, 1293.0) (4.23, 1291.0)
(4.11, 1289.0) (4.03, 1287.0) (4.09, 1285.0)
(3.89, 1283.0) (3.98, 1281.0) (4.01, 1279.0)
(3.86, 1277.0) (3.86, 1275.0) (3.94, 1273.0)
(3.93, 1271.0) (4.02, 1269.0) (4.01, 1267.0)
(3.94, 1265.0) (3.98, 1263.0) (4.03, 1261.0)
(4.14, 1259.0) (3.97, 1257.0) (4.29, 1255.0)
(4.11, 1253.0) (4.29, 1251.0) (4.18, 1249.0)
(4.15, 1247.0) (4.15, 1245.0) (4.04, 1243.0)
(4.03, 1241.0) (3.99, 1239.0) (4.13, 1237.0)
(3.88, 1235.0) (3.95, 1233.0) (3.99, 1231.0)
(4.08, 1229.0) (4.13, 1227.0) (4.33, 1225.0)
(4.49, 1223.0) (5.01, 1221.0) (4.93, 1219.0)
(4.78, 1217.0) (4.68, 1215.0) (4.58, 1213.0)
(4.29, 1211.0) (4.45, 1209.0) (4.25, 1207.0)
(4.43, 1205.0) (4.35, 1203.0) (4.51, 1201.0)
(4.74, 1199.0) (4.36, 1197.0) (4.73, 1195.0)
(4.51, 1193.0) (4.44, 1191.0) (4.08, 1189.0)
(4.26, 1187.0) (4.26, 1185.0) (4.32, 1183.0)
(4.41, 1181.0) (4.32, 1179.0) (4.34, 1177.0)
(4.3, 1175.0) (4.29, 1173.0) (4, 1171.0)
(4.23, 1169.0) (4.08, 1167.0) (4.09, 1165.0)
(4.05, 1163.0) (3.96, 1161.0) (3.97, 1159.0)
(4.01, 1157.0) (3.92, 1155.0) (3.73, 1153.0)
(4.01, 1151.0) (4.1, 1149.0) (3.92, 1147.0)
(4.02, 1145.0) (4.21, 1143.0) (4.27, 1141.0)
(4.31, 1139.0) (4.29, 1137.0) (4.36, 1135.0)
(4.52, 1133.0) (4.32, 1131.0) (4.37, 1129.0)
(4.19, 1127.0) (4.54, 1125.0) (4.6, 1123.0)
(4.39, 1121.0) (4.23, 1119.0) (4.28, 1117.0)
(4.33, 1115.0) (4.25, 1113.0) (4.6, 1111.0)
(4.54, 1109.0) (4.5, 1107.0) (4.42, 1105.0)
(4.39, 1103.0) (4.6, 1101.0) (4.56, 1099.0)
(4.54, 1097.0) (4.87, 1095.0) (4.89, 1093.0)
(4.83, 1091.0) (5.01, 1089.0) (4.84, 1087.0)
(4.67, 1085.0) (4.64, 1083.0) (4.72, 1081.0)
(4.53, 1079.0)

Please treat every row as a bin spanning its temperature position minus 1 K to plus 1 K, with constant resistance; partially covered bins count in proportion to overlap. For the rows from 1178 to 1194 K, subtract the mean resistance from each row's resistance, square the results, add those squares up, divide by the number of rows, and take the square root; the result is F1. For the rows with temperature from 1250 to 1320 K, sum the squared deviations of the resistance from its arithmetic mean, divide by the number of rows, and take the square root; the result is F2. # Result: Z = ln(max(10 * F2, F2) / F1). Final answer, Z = 2.39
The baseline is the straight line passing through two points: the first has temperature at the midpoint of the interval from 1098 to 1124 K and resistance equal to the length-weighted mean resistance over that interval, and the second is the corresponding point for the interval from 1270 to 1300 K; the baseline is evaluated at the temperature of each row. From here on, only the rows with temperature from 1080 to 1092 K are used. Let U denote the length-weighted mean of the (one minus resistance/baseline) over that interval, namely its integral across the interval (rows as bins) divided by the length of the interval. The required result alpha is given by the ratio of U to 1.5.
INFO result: -0.04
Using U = -0.06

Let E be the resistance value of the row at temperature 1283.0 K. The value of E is 3.89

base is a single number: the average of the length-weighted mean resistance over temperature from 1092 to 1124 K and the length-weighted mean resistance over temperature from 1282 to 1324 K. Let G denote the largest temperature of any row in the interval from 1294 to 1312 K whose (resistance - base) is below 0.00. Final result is 1311.0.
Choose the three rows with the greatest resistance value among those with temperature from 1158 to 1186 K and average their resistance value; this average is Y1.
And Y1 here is 4.4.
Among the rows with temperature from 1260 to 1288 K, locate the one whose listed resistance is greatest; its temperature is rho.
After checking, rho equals 1285.0 K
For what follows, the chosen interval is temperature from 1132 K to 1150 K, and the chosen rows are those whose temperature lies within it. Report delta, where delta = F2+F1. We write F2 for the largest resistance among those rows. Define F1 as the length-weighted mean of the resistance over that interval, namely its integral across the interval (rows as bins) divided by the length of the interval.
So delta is 8.74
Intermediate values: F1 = 4.22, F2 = 4.52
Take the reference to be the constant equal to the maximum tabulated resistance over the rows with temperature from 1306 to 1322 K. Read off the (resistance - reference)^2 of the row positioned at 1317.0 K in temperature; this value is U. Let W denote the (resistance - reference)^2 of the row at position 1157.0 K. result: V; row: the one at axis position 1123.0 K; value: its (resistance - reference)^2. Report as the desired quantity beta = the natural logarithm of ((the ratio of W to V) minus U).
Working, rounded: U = 0.058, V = 0.08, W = 0.09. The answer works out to 0.0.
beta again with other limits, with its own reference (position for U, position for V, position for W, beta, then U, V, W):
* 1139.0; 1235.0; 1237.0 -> -1.7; 0.000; 0.18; 0.03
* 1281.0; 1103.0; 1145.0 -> 2.6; 0.109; 0.01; 0.08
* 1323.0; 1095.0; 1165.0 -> -4.0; 0.137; 0.31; 0.05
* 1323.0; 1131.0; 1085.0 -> 7.2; 0.137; 0.00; 0.13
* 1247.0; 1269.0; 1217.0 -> 1.0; 0.026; 0.08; 0.22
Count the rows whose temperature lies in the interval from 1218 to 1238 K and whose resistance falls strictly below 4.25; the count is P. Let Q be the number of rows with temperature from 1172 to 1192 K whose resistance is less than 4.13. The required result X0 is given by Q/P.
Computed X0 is 0.17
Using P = 6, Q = 1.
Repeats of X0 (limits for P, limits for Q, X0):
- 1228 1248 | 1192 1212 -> 0.00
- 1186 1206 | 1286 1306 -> 4.00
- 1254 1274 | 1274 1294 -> 0.89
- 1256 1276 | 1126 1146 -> 0.10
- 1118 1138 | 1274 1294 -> 4.00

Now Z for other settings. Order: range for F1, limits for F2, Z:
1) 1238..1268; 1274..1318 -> 2.54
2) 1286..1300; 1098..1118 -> 2.55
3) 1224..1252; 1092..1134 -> 2.71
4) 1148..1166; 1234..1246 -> 2.14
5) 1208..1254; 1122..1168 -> 1.95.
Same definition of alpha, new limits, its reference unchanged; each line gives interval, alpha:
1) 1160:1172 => 0.04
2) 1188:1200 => -0.04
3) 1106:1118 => 0.00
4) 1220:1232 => -0.03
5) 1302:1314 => -0.04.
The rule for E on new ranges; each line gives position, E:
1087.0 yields 4.84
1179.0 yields 4.32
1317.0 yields 4.07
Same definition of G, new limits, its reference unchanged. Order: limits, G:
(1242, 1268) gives 1267.0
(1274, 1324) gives 1323.0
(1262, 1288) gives 1287.0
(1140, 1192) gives 1189.0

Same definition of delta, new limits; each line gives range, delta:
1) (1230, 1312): 8.41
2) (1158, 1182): 8.58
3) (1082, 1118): 9.61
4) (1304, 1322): 8.52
